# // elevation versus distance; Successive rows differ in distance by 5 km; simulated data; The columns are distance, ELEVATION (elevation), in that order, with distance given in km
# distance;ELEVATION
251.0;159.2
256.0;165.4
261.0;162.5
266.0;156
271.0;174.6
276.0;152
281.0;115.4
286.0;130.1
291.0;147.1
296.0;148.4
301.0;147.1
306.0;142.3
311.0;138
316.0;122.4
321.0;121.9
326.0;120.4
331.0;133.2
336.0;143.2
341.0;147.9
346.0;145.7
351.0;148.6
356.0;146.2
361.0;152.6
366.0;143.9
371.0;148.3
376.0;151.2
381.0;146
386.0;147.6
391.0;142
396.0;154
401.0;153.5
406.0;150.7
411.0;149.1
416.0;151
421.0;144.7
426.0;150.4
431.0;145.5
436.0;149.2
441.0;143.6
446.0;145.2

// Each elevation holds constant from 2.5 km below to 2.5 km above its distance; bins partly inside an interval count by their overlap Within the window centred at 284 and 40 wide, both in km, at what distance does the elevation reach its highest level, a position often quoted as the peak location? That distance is 271.0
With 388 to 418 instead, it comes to 396.0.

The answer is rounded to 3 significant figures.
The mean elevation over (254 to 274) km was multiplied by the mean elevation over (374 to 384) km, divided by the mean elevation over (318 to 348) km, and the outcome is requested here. 181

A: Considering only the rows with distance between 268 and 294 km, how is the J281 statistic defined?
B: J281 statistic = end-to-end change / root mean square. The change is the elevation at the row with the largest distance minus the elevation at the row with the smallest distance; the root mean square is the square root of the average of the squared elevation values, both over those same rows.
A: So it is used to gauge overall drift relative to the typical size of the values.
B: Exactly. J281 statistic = -0.19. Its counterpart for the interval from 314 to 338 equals 0.16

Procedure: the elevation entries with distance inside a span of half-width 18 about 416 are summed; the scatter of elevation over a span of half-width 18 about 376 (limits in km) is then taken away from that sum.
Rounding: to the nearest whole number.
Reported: 1041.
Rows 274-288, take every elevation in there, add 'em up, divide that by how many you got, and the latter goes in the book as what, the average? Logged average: 132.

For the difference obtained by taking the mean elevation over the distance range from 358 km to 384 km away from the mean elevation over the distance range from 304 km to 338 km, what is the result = -17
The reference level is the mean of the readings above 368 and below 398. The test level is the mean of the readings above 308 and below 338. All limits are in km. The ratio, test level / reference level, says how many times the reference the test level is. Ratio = 0.88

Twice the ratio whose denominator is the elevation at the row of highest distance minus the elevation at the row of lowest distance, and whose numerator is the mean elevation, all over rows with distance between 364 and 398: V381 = 29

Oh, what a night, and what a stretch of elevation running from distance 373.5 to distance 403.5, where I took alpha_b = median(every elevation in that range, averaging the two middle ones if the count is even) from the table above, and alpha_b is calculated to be 149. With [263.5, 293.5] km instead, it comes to 150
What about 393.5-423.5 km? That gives 151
